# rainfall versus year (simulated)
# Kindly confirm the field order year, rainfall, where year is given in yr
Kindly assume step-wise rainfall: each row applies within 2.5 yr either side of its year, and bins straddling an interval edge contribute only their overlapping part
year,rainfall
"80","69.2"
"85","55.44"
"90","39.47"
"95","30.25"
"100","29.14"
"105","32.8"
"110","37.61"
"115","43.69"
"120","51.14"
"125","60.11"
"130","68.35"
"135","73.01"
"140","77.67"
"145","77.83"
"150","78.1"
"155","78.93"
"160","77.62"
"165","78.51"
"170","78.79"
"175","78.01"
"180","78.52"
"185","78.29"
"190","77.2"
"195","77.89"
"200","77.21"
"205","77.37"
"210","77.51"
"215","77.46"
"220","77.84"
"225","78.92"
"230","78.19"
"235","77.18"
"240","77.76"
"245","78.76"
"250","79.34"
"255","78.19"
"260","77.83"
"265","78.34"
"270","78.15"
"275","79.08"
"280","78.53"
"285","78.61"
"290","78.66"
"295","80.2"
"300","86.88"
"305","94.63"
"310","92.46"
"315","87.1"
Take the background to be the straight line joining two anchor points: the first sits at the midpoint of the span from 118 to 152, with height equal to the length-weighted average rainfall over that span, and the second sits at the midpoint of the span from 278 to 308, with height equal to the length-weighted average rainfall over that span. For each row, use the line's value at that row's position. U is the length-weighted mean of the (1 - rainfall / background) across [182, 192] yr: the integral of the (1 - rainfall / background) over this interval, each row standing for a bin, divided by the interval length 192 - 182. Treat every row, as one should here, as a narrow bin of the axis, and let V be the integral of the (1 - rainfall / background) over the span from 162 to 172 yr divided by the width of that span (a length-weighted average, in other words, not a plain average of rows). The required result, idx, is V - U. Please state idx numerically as -0.04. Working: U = -0.051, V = -0.1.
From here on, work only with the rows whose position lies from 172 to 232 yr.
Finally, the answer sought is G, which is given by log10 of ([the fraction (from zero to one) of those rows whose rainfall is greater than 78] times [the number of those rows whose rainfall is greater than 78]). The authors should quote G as 0.32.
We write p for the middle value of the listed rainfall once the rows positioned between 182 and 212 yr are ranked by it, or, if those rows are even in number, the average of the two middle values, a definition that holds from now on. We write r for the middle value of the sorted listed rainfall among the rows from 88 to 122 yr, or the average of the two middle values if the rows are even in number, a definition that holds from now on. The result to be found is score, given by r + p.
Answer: 115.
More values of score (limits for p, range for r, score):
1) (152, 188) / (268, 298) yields 157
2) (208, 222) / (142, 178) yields 156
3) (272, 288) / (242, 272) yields 157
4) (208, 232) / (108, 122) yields 122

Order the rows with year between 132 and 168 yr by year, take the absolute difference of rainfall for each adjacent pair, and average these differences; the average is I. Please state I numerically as 1.4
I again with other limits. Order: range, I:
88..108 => 4.7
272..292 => 0.2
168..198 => 0.7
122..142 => 5.9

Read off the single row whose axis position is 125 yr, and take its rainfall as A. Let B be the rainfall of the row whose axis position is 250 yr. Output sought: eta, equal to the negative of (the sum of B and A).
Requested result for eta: -139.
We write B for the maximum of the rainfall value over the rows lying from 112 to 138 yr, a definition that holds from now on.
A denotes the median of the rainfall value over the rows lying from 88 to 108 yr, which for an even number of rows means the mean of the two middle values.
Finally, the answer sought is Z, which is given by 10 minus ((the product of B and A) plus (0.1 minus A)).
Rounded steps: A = 31.5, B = 73.01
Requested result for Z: -2260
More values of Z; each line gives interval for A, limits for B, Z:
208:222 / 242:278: -6062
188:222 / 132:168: -6027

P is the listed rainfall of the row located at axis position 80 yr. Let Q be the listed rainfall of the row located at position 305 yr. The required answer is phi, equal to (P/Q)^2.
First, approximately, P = 69.2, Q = 94.63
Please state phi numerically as 0.5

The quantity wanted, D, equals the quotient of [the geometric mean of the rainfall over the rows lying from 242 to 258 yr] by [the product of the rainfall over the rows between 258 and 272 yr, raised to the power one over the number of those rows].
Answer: 1.0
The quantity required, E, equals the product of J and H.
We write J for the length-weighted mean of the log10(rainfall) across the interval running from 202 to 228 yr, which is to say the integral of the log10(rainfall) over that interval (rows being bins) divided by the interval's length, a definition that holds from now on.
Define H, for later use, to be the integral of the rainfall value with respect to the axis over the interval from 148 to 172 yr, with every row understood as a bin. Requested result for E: 3558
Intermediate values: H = 1881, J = 1.89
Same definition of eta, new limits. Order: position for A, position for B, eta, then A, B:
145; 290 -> -156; 77.83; 78.66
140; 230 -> -156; 77.67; 78.19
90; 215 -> -117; 39.47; 77.46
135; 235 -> -150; 73.01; 77.18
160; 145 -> -155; 77.62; 77.83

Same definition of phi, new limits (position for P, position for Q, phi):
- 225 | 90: 4.0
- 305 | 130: 1.9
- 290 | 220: 1.0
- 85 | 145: 0.5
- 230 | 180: 1.0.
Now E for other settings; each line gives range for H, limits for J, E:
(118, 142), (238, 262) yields 3006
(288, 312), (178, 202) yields 3931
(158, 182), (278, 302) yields 3581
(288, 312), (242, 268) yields 3938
